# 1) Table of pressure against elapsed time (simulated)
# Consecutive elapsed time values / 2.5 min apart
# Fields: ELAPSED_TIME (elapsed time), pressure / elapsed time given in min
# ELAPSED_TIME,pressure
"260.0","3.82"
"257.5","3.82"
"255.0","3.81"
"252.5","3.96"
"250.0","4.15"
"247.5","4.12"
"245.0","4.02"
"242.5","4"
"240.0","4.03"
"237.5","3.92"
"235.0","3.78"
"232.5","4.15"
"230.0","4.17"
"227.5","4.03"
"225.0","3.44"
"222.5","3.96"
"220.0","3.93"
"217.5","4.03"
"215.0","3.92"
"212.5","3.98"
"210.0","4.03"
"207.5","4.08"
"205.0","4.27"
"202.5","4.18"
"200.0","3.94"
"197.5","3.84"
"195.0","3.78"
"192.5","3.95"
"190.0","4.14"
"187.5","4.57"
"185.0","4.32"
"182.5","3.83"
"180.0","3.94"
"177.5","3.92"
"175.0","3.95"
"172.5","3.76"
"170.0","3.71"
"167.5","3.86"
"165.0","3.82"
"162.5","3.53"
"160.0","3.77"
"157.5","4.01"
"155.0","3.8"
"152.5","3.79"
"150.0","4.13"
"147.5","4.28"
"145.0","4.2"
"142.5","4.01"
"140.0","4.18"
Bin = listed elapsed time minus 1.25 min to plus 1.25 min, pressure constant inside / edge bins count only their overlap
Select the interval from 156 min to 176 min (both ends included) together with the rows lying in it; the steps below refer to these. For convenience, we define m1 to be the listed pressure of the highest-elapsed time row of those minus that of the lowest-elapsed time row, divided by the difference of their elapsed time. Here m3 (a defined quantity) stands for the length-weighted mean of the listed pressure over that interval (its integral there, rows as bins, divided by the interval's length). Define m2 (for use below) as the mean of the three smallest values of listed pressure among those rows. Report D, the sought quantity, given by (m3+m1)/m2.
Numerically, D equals 1.04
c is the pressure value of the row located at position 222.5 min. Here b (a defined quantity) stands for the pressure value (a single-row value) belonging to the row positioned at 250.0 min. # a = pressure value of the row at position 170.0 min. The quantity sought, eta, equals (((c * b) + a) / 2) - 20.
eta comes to -9.9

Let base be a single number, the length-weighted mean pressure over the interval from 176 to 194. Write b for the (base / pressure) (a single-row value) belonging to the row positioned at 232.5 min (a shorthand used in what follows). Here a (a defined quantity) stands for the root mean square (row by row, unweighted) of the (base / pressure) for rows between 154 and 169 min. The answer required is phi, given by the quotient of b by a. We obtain 0.91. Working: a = 1.08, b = 0.99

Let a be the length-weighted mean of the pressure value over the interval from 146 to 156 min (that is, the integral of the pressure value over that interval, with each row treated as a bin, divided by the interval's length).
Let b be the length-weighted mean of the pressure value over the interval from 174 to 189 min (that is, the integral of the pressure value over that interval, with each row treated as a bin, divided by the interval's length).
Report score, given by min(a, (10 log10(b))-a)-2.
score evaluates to 0.11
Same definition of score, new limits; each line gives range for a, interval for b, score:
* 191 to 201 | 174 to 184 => 0.05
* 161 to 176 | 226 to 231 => 0.32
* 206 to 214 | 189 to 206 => 0.00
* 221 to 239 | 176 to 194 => 0.19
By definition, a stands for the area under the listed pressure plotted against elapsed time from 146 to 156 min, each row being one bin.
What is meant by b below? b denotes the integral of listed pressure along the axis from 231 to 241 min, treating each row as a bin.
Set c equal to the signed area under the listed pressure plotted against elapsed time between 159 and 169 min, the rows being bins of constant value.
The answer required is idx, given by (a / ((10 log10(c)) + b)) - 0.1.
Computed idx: 0.623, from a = 40.1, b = 39.7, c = 37.4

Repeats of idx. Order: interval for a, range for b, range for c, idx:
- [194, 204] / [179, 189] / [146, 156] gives 0.584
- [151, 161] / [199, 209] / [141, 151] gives 0.571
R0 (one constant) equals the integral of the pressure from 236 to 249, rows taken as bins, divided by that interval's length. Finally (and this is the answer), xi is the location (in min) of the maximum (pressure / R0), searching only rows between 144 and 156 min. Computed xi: 147.5 min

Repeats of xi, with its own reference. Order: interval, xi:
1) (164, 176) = 175.0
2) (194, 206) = 205.0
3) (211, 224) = 217.5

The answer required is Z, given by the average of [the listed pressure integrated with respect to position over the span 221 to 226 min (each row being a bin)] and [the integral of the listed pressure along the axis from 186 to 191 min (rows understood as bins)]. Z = 20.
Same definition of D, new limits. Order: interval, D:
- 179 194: 1.06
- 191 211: 1.04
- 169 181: 1.02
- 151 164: 1.02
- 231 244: 1.02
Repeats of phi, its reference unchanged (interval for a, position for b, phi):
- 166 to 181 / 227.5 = 0.96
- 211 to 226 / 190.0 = 0.93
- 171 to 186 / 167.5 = 1.02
